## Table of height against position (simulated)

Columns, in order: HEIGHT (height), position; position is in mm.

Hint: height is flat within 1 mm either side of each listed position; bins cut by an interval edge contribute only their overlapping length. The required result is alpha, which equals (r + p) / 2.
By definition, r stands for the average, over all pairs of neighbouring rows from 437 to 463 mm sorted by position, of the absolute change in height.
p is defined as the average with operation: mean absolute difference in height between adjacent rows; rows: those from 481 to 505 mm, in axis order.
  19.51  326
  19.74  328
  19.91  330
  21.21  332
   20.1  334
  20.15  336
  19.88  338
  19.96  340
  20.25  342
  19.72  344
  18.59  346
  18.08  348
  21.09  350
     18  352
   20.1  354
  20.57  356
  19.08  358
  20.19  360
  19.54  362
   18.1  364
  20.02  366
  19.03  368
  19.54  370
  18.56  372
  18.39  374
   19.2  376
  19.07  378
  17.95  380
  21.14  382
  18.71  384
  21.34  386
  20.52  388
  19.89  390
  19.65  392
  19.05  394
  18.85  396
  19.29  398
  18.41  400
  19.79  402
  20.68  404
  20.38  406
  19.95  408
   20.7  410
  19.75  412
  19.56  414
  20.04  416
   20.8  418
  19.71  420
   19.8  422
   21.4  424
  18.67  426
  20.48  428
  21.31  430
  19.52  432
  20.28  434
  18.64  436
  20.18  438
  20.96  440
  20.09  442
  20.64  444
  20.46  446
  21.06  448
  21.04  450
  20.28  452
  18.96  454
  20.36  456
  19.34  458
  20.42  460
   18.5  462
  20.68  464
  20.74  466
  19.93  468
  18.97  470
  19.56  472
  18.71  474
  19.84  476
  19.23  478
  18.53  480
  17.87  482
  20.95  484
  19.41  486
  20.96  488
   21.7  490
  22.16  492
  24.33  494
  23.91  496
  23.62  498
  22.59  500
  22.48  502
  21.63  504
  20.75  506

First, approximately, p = 1.1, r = 0.9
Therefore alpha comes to 0.99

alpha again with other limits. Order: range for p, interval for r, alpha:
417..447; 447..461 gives 1.05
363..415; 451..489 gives 1.07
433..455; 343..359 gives 1.26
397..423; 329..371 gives 0.89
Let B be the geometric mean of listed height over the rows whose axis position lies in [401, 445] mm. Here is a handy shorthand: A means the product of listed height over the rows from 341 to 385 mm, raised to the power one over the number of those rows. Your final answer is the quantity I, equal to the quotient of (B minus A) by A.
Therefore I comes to 0.04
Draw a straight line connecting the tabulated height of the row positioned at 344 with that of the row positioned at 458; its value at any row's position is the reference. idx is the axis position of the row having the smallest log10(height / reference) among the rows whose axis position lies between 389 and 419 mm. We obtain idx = 400 mm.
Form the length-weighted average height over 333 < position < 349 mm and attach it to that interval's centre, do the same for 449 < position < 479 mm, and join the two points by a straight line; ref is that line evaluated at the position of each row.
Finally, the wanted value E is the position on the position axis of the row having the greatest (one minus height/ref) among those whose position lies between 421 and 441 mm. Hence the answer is 436 mm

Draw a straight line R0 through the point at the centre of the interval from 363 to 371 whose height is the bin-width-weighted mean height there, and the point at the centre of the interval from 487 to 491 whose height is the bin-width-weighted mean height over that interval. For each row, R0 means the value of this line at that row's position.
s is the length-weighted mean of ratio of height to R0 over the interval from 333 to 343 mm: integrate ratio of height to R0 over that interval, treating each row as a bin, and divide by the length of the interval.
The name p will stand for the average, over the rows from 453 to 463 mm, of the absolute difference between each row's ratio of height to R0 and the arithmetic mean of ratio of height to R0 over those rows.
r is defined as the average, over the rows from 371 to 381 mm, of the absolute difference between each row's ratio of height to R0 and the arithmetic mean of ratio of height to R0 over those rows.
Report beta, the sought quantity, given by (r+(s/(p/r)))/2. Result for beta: 0.33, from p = 0.034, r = 0.020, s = 1.08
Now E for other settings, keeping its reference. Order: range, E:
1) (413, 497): 482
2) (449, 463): 462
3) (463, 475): 474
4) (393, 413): 400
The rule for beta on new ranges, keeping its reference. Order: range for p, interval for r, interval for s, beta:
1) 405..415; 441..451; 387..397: 0.34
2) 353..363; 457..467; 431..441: 0.72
